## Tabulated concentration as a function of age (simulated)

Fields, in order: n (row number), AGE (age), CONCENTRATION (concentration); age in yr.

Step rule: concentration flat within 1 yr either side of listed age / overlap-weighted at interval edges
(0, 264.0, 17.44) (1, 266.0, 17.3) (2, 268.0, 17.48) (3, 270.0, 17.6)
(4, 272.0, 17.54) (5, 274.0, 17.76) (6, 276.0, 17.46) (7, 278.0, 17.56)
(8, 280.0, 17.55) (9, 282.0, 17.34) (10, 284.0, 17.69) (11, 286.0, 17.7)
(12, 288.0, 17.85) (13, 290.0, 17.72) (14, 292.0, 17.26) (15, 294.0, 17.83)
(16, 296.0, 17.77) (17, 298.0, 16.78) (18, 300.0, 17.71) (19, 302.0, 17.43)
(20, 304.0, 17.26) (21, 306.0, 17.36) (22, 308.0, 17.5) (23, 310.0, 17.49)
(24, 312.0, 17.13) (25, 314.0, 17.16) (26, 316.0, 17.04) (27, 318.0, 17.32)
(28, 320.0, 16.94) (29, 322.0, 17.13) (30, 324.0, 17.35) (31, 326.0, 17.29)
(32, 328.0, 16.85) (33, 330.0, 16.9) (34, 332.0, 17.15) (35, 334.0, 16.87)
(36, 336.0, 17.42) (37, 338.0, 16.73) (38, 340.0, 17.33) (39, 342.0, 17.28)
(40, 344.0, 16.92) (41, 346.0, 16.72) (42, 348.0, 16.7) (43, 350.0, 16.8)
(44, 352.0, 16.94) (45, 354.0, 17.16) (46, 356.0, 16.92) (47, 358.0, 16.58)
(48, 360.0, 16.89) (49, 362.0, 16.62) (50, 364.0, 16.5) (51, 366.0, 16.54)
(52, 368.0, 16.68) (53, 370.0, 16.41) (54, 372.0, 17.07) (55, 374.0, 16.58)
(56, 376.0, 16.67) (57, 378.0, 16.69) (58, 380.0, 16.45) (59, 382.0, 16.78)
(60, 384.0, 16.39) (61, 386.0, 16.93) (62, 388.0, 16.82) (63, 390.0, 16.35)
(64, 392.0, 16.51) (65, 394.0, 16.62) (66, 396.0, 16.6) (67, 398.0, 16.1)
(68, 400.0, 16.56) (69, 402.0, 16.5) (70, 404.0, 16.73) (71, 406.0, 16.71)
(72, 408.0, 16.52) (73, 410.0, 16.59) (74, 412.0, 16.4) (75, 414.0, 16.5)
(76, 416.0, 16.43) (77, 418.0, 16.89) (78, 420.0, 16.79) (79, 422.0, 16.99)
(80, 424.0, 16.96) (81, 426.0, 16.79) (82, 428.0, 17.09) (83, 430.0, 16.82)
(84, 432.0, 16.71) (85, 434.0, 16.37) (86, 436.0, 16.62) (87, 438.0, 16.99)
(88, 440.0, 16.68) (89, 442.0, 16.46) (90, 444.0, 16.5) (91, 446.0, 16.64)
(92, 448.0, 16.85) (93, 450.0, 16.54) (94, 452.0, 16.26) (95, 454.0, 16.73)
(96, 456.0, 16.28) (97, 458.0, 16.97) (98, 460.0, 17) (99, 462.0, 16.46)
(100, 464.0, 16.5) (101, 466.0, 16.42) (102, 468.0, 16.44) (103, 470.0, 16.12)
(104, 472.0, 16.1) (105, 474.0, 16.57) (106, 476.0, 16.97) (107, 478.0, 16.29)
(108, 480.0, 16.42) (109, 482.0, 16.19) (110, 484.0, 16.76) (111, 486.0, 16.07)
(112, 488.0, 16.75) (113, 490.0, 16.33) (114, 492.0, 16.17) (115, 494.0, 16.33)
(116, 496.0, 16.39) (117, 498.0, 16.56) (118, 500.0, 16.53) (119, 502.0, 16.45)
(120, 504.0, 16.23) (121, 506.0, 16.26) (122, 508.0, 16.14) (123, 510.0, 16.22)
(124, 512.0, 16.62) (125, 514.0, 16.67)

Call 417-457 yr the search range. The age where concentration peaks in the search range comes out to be 428.0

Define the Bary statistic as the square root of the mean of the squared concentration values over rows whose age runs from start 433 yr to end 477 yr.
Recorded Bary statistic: 16.57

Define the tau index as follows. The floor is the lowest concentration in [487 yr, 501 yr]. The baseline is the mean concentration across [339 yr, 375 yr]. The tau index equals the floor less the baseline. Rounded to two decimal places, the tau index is -0.64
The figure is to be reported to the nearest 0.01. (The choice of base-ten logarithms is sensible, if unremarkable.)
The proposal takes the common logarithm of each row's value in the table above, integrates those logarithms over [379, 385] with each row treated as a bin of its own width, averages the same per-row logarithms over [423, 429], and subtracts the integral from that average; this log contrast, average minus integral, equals -6.08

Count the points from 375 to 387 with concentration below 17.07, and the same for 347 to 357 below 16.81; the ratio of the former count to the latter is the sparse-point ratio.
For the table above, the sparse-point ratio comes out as 3.0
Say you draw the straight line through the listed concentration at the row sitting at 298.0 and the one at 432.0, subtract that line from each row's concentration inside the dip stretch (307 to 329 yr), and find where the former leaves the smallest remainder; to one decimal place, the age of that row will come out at 328.0 yr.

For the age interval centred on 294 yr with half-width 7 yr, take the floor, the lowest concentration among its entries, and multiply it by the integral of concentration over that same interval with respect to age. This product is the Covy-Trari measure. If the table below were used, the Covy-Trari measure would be 4125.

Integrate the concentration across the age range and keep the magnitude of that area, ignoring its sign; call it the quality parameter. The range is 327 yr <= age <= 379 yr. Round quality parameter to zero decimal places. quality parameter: 876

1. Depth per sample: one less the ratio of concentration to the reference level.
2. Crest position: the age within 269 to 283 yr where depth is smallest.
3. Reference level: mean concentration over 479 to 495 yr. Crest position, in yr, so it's 274.0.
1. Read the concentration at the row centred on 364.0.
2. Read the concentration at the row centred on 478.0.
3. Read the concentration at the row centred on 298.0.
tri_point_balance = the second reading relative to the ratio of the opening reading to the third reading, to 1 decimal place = 16.6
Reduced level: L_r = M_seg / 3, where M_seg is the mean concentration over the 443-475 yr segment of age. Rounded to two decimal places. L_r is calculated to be 5.51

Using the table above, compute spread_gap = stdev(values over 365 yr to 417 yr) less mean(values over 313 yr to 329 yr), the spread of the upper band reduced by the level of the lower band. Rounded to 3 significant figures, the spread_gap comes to -16.9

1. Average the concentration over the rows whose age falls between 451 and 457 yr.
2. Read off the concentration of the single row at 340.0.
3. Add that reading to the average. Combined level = 33.8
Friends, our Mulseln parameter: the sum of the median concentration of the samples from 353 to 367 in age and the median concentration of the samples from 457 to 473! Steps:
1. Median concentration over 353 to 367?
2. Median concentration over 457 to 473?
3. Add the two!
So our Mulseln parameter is 33.1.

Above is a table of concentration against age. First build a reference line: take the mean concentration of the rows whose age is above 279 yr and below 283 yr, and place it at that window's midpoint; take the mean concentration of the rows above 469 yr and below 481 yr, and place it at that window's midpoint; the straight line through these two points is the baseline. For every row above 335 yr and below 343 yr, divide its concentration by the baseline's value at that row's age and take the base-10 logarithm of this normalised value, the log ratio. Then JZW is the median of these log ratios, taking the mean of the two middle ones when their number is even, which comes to 0.0045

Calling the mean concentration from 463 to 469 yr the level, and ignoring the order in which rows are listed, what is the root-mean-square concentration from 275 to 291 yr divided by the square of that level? 0.0650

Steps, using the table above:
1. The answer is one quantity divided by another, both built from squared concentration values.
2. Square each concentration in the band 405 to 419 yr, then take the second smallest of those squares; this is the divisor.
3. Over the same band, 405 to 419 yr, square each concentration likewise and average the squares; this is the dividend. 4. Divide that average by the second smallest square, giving 1.02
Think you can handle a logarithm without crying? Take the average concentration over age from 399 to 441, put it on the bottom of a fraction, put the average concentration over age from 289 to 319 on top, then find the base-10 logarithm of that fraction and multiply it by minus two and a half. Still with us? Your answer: -0.044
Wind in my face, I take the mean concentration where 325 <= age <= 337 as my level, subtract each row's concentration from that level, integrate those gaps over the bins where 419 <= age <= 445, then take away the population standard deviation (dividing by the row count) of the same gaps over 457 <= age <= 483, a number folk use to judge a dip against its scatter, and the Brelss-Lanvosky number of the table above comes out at 8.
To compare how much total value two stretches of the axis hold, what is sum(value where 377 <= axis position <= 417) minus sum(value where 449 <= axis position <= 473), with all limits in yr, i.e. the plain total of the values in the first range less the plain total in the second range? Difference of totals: 133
